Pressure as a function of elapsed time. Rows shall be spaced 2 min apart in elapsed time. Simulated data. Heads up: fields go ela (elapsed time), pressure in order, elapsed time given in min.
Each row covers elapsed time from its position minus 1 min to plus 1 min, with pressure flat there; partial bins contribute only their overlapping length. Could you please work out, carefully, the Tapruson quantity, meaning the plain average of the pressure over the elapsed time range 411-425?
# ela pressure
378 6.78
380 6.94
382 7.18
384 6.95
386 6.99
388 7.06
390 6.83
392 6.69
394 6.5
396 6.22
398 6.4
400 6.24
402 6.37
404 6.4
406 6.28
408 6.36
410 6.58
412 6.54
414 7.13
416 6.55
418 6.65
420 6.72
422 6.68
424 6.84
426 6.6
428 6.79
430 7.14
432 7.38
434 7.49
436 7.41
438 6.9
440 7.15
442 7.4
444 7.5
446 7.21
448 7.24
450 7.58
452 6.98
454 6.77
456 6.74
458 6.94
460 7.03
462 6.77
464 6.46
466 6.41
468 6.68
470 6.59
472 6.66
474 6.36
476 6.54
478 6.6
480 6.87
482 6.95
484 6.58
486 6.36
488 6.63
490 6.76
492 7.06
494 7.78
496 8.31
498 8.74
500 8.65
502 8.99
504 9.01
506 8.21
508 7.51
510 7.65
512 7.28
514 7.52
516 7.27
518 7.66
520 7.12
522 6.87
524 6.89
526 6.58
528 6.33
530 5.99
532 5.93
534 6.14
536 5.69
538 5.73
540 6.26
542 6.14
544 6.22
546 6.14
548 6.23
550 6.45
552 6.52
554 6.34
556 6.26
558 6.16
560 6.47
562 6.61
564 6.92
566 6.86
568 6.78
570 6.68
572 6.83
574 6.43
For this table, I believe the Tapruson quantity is 6.73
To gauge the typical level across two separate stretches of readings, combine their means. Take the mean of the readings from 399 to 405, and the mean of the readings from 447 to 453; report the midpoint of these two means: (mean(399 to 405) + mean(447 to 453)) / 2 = 6.80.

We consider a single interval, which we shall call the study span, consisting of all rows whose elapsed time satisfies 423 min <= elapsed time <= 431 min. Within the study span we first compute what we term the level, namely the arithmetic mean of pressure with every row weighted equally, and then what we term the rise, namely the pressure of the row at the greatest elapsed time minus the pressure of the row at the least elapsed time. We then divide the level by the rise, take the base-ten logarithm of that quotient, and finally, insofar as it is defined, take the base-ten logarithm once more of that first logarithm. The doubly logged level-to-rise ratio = 0.13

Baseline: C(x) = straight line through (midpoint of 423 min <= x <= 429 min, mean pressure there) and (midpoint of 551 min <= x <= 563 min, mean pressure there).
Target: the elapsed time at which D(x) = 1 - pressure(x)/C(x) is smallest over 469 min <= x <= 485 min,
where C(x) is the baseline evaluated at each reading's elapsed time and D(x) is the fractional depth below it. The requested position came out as 482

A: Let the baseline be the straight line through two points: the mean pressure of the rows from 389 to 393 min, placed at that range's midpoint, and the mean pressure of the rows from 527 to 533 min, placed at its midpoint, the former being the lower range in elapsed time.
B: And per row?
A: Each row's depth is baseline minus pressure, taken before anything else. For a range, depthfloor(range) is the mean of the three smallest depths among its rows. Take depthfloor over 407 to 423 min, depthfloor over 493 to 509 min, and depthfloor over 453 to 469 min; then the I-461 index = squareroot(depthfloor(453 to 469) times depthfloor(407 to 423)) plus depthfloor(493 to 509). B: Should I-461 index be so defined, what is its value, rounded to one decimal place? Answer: -2.4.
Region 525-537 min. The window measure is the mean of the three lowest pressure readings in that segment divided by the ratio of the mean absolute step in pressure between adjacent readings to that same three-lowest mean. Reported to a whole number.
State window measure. 132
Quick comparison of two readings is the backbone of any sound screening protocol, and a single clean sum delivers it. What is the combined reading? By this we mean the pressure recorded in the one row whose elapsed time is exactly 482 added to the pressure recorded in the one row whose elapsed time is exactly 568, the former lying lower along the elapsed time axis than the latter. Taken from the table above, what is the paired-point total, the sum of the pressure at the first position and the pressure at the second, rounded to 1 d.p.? 13.7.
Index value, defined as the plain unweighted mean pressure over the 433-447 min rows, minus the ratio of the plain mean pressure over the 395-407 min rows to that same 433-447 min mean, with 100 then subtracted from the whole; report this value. -93.6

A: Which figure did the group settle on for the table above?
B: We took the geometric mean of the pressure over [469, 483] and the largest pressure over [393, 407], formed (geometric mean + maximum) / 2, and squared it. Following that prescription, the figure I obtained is 43.2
